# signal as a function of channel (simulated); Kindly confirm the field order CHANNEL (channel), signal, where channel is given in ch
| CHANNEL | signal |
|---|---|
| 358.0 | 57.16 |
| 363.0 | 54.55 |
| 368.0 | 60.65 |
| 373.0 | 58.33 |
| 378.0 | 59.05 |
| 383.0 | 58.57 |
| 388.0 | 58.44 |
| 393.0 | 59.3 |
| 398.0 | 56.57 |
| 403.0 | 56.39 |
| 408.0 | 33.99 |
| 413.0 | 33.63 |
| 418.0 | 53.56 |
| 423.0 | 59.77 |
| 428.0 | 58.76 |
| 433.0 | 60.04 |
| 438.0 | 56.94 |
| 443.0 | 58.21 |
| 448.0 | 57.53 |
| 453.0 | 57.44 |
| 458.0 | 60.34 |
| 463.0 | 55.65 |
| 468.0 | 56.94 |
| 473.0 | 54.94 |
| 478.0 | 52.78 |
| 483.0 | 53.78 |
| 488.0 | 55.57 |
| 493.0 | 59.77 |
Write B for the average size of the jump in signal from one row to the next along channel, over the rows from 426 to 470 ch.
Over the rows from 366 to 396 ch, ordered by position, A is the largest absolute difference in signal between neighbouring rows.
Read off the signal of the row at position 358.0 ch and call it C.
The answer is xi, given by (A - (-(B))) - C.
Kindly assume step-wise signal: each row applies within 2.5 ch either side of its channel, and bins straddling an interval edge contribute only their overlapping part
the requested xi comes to -52.9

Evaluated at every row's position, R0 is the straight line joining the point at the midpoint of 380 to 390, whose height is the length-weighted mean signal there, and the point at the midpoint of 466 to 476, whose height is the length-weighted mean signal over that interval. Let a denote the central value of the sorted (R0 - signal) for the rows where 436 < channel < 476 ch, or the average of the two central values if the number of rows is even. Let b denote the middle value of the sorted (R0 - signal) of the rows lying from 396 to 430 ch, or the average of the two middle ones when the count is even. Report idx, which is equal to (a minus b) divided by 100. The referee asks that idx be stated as -0.026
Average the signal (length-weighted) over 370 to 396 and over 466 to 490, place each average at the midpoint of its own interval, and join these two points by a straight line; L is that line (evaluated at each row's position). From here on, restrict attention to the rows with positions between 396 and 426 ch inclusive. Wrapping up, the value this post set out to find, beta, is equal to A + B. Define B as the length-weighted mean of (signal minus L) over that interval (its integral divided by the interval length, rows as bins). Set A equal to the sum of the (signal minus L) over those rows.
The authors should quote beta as -60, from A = -52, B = -8.5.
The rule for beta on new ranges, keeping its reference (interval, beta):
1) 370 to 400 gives -2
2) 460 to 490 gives 1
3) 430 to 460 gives 16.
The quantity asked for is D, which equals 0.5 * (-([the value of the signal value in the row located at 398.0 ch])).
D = -28.3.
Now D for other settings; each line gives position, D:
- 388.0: -29.2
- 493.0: -29.9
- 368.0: -30.3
